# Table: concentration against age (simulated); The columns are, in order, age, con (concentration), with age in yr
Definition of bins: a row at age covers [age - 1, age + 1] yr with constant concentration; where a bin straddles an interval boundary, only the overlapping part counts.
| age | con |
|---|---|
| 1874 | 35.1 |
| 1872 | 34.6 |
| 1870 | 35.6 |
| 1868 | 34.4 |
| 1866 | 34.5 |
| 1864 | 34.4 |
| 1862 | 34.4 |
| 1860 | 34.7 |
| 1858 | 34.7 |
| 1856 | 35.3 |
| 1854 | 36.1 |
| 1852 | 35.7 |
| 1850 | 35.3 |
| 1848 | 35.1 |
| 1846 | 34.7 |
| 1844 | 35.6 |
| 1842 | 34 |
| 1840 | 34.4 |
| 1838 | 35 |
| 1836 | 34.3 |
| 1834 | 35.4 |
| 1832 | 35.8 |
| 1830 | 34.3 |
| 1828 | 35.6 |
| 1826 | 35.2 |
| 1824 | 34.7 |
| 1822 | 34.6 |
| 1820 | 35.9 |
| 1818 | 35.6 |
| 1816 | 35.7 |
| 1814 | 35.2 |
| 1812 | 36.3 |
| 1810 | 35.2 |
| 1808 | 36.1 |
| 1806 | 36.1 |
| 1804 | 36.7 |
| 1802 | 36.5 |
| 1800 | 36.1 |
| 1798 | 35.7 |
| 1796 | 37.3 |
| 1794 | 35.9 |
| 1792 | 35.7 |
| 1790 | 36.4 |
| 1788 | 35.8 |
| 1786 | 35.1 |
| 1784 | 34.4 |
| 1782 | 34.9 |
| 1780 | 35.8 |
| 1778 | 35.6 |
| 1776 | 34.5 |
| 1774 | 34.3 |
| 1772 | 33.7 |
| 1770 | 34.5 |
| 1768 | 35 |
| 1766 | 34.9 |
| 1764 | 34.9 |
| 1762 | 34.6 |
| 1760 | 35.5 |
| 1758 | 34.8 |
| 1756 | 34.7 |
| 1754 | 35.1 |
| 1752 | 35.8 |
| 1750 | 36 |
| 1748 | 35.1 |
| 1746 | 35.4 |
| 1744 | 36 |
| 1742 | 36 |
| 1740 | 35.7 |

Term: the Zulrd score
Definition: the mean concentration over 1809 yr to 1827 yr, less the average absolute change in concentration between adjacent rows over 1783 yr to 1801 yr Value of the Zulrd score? 34.6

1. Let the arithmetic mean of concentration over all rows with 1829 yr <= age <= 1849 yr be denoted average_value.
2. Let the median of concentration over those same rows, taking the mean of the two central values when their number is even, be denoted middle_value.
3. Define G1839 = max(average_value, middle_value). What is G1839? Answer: 34.9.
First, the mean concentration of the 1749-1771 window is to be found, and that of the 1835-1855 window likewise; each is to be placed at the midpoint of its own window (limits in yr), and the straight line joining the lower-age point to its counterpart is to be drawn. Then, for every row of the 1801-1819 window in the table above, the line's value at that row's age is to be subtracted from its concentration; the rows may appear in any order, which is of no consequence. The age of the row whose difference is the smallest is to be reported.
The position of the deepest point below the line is 1810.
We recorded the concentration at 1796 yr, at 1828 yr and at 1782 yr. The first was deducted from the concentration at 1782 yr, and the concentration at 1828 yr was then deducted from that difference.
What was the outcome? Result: -38.0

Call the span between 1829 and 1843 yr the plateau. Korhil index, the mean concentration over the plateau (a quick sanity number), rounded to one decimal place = 34.7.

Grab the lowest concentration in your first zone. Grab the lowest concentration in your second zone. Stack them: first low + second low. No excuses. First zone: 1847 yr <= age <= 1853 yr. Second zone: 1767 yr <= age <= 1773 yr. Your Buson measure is 68.8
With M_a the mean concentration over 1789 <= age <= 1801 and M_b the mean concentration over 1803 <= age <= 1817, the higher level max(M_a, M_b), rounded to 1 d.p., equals 36.2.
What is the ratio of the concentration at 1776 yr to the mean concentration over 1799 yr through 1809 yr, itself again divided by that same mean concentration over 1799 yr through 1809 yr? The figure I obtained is 0.0262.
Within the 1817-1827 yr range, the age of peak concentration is 1820 yr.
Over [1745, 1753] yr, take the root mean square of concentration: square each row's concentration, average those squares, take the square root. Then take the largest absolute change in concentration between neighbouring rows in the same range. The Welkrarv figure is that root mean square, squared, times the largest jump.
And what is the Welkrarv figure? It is 1139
